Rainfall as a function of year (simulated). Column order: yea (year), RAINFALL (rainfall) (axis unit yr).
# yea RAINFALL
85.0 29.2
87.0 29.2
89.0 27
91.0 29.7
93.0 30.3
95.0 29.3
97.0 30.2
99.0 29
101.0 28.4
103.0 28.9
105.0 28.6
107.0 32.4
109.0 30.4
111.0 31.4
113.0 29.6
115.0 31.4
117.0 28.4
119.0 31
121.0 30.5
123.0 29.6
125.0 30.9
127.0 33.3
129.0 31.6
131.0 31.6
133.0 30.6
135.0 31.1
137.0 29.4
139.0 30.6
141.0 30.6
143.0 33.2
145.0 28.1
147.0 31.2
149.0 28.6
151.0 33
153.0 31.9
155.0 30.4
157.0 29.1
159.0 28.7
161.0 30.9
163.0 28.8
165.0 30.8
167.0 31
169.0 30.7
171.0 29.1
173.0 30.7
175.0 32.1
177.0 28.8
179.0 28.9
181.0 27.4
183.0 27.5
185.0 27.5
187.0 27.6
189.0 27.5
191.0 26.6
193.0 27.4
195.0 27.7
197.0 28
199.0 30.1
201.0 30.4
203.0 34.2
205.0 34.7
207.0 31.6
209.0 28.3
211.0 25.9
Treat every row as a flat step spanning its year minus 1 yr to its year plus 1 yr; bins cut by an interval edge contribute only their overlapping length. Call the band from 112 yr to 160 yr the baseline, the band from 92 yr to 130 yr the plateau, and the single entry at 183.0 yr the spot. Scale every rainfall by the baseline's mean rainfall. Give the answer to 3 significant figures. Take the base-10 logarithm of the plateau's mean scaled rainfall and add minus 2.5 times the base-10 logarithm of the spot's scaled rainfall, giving 0.111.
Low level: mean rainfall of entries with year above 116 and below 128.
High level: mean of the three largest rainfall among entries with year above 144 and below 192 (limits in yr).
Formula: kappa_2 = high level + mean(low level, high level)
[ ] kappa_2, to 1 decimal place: 63.8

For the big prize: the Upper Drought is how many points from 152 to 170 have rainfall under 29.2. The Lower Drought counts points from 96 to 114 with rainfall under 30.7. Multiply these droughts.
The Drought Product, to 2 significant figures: 21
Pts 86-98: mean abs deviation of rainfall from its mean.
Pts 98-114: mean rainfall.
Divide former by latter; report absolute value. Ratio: 0.026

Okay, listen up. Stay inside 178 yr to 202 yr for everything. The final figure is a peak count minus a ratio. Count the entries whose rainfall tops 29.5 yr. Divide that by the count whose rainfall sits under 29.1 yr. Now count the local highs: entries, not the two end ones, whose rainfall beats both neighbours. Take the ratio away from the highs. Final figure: 0.8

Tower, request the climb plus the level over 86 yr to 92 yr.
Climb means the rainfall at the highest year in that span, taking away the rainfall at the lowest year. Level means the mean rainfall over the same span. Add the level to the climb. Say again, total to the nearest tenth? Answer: 29.1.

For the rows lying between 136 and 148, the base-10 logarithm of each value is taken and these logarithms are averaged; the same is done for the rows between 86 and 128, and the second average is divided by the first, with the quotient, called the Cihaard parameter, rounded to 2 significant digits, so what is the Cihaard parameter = 0.99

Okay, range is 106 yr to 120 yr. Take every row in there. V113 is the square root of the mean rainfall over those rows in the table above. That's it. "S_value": 5.54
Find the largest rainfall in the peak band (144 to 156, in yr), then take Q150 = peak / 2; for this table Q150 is 16.5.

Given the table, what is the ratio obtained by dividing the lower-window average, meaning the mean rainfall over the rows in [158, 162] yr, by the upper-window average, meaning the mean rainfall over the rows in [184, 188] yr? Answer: 1.08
